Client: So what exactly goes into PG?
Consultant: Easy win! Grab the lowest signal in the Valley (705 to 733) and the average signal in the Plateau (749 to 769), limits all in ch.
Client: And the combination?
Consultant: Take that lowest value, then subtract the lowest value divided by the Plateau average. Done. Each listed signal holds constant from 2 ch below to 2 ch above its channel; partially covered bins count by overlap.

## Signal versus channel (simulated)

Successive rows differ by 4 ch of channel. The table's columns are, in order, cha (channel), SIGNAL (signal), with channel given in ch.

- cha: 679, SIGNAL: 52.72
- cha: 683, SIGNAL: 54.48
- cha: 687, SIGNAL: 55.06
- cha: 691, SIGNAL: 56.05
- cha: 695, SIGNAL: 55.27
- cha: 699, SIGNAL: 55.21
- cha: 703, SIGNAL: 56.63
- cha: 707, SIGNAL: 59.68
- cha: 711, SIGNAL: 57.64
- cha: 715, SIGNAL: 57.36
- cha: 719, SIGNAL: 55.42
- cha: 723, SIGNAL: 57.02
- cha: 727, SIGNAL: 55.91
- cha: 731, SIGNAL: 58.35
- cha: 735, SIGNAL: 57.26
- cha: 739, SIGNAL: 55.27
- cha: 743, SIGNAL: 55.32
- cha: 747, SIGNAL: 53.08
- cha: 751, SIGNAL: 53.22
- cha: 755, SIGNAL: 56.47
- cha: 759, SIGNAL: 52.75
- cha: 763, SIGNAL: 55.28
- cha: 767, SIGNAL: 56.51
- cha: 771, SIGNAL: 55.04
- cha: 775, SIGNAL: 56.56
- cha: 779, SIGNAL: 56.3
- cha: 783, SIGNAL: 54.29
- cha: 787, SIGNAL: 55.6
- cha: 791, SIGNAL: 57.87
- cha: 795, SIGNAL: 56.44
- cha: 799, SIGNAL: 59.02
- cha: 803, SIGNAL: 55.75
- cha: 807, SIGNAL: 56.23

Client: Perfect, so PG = 54.4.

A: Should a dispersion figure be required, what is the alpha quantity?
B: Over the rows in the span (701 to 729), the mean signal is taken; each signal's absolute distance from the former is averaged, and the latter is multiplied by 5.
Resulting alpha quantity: 4.9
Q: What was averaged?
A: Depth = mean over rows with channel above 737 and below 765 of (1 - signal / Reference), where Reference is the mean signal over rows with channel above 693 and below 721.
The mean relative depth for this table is 0.040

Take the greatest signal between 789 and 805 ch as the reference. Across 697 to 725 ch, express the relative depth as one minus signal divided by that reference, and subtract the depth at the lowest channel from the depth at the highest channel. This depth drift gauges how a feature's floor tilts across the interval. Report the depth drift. -0.03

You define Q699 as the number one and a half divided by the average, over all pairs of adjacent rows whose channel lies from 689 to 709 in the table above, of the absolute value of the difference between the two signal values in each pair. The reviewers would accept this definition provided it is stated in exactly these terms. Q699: 1.13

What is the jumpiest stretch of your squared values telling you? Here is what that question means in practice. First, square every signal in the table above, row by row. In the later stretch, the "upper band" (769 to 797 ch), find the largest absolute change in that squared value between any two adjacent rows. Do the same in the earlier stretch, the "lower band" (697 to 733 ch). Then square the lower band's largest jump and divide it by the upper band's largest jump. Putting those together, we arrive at 489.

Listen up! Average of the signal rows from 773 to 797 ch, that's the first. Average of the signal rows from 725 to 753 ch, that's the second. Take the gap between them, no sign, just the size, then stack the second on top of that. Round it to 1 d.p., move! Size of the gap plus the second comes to 56.2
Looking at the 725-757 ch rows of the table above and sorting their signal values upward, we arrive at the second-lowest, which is 53.22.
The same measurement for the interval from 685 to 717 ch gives 55.21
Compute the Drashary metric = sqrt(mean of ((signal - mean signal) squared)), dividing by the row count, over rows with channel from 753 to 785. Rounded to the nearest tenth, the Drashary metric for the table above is 1.3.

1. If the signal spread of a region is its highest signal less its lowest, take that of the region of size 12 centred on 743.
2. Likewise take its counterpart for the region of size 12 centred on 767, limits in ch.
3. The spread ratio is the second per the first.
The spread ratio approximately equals 0.66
